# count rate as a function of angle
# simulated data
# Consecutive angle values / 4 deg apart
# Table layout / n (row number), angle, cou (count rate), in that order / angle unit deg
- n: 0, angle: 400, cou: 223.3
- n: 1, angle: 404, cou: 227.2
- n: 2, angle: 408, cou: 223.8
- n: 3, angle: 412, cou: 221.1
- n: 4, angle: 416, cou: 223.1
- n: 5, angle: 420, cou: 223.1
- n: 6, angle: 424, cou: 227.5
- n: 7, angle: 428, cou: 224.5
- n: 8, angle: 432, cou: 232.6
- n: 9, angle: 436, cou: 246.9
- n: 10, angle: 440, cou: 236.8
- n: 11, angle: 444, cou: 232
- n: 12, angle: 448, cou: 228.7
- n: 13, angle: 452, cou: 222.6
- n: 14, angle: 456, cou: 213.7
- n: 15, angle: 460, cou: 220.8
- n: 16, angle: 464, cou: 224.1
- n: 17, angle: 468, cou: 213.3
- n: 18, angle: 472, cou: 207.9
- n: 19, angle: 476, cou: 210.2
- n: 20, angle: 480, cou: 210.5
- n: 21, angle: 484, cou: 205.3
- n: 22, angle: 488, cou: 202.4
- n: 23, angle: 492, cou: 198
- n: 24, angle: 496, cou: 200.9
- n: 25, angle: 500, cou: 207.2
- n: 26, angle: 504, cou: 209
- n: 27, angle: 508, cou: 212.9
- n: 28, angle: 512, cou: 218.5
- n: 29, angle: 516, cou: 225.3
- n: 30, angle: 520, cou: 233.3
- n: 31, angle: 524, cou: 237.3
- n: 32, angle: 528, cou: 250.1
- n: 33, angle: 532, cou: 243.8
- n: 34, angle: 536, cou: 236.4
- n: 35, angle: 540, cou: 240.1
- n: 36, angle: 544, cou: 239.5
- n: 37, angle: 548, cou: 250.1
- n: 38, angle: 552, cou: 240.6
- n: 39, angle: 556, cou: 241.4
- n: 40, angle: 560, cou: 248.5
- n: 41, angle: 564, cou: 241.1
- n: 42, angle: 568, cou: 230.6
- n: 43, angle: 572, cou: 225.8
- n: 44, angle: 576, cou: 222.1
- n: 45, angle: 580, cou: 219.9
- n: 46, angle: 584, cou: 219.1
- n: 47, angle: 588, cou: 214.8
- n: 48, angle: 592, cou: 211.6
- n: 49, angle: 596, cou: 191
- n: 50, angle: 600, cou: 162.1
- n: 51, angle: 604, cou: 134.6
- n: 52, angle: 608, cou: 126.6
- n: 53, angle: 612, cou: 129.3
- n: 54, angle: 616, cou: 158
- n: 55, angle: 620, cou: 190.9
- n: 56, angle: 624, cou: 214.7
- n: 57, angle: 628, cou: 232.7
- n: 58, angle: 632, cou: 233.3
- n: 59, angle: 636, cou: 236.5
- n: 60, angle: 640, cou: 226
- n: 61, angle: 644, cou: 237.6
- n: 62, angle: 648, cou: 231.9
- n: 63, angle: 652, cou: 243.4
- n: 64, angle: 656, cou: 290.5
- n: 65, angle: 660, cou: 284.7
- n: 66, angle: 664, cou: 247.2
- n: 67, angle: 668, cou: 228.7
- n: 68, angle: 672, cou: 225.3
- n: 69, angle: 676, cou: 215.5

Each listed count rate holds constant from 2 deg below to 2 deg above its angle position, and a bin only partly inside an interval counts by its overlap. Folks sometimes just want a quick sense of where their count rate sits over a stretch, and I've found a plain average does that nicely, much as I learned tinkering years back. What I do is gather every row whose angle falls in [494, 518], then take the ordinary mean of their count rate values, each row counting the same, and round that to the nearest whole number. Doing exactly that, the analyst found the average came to 212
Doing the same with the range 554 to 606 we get 213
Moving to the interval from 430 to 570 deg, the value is 226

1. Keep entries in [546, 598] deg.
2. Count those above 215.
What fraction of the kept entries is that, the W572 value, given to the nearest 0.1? 0.8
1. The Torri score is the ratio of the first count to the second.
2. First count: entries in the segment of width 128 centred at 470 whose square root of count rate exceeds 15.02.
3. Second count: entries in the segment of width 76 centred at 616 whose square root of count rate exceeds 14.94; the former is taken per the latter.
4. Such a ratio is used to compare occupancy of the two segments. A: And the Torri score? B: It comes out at 1.4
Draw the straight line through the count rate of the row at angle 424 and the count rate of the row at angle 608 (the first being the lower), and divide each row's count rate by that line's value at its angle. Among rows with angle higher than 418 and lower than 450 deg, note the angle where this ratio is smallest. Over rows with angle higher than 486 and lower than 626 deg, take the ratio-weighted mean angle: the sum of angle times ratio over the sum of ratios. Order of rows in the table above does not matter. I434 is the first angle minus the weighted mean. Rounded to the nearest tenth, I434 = -138.4 deg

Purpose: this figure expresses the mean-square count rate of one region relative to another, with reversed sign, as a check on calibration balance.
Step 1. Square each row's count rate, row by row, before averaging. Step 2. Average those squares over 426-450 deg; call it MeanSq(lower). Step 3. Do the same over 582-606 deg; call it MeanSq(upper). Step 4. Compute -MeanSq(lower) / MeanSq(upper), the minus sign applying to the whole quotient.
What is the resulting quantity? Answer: -1.49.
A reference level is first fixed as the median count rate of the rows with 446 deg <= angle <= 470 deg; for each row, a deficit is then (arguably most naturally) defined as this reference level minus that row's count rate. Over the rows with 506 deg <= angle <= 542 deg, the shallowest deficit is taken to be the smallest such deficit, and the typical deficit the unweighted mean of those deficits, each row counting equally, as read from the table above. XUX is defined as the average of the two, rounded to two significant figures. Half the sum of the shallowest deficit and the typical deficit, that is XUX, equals -20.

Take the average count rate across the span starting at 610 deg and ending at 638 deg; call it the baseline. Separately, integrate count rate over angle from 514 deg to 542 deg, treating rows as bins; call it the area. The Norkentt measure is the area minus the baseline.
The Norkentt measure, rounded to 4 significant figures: 6466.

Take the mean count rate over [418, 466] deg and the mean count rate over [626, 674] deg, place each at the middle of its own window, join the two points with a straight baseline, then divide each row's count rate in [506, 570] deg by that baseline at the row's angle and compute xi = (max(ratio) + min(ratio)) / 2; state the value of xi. 0.99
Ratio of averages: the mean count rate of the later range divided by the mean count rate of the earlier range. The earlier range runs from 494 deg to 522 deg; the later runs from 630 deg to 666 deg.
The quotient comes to 1.15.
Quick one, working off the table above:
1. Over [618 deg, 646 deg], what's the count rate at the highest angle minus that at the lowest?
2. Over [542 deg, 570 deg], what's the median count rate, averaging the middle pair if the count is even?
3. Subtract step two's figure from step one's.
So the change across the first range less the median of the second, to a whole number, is -194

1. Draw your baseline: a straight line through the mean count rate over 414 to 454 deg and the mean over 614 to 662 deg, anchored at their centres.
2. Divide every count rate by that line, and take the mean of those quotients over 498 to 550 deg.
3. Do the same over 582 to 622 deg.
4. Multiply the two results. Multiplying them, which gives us 0.75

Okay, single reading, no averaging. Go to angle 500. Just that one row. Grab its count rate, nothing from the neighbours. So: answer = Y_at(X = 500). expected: 207.2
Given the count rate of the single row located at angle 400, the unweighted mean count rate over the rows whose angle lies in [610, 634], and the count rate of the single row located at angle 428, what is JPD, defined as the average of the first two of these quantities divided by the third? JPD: 0.93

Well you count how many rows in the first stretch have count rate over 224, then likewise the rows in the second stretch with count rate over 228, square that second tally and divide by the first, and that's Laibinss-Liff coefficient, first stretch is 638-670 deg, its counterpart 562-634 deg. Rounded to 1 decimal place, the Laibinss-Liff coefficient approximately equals 2.0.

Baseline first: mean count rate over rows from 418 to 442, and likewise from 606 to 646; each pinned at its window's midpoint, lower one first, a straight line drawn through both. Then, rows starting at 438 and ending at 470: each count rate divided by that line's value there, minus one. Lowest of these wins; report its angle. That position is 456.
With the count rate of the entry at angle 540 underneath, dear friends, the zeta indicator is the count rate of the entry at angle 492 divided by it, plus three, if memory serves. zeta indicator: 3.82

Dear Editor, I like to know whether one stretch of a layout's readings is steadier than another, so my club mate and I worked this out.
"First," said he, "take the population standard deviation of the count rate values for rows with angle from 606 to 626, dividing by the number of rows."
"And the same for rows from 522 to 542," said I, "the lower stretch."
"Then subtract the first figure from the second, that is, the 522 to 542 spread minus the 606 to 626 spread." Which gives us -29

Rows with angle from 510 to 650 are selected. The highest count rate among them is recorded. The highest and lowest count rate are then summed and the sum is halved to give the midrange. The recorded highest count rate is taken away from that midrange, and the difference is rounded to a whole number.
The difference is -62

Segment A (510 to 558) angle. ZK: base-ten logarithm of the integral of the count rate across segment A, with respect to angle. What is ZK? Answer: 4.06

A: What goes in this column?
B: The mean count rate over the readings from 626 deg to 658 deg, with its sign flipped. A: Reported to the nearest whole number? -241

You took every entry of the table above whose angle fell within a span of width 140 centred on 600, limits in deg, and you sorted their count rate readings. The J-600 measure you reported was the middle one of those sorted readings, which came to 232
